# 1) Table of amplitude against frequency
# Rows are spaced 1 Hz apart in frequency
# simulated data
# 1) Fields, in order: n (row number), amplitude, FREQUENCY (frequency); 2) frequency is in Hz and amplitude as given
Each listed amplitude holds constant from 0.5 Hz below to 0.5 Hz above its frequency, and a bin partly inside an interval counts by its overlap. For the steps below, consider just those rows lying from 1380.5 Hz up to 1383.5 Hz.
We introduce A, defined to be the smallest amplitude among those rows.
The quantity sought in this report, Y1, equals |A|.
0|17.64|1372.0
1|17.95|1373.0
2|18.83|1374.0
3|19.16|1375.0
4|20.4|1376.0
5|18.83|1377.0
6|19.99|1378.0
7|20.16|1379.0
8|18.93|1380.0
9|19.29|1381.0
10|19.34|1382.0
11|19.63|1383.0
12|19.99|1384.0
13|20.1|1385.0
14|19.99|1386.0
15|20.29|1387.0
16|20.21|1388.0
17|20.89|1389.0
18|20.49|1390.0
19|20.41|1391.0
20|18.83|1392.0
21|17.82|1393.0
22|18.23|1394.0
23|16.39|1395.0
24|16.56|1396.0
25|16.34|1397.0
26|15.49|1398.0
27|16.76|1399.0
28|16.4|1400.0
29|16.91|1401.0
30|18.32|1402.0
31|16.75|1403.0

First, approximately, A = 19.29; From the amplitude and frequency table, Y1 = 19.3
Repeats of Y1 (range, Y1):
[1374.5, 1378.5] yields 18.8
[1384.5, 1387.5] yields 20.0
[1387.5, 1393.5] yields 17.8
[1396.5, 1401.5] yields 15.5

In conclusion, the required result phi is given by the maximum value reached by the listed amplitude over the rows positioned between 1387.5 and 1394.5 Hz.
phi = 20.89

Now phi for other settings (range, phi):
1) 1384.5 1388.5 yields 20.29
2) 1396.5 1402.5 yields 18.32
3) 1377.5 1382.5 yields 20.16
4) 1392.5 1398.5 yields 18.23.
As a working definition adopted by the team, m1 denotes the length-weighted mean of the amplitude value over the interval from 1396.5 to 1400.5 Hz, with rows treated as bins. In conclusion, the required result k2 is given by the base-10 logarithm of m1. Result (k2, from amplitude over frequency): 1.21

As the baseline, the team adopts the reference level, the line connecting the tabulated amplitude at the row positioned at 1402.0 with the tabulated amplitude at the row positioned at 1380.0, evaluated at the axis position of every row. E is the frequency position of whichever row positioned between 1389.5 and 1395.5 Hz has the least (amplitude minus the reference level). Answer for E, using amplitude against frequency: 1395.0 Hz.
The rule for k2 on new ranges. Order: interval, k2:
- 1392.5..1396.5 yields 1.24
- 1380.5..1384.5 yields 1.29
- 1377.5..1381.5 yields 1.29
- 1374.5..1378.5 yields 1.29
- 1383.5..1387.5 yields 1.30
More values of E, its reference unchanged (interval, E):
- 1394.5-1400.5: 1398.0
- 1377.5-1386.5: 1380.0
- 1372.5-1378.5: 1373.0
